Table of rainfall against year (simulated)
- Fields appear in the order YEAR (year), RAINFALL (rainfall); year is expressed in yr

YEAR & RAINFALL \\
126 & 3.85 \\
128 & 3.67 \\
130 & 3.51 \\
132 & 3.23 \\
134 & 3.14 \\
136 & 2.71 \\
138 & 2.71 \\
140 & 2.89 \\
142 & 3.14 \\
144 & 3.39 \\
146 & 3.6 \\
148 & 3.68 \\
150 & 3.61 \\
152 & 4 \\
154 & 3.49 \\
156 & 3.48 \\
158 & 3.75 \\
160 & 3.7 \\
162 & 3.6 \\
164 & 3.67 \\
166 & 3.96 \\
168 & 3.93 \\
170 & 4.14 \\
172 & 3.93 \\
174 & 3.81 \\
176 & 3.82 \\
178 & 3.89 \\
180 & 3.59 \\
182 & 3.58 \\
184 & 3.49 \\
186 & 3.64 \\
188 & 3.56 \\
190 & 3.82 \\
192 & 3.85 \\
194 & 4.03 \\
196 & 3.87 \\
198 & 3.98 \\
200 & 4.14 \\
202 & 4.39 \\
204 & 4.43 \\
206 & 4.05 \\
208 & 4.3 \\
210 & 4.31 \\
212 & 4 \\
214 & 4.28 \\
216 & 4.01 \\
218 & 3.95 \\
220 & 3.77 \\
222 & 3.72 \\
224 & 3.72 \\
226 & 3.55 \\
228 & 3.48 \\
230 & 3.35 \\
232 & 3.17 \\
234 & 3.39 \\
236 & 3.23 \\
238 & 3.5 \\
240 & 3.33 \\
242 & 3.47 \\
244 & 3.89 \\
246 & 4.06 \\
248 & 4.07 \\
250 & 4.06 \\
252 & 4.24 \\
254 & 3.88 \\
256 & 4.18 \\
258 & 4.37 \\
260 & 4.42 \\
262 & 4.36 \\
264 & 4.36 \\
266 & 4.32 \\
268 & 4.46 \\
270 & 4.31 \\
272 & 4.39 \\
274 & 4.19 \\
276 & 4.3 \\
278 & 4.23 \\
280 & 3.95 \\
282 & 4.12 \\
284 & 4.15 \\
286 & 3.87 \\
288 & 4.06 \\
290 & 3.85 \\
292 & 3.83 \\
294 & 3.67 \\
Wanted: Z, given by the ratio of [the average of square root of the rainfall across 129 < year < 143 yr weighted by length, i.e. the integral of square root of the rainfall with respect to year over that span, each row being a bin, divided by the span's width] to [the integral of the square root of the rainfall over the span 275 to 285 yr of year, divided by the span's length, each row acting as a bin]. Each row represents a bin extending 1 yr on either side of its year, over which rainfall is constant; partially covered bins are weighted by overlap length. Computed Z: 0.86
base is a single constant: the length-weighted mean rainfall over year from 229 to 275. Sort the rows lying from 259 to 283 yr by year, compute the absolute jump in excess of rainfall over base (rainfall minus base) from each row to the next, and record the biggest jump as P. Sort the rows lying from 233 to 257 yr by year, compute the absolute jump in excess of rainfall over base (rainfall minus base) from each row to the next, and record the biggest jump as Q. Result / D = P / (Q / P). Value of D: 0.19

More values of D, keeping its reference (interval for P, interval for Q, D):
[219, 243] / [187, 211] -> 0.19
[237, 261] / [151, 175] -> 0.35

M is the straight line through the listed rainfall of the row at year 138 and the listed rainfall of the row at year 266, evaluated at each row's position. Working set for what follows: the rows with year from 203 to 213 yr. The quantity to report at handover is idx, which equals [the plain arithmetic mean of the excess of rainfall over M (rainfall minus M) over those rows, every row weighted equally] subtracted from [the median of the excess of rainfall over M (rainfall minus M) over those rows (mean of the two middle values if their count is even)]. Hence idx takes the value 0.067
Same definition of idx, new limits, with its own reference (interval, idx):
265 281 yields 0.036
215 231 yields 0.026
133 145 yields -0.007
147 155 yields -0.025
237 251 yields 0.121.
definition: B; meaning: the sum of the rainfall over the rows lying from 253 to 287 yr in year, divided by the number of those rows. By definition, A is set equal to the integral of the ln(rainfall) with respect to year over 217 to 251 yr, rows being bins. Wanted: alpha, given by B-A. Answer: -39.5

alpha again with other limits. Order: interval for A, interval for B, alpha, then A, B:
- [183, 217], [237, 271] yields -43.1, 47.1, 4.1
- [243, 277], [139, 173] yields -45.3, 49.0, 3.6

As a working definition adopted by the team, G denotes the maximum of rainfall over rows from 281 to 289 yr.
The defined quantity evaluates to 4.15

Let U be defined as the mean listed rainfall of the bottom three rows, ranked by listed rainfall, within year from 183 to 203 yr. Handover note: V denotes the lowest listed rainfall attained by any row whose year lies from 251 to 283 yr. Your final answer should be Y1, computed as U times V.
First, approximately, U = 3.56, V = 3.88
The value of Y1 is 14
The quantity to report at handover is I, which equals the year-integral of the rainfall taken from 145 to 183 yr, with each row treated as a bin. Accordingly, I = 142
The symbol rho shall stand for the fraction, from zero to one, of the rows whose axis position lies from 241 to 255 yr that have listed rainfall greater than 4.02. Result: 0.6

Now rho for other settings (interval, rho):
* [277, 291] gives 0.6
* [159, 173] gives 0.1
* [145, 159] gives 0.0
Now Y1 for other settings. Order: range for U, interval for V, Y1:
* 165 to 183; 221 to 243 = 12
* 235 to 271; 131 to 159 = 9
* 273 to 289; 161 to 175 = 14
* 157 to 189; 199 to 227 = 13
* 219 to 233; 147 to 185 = 12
